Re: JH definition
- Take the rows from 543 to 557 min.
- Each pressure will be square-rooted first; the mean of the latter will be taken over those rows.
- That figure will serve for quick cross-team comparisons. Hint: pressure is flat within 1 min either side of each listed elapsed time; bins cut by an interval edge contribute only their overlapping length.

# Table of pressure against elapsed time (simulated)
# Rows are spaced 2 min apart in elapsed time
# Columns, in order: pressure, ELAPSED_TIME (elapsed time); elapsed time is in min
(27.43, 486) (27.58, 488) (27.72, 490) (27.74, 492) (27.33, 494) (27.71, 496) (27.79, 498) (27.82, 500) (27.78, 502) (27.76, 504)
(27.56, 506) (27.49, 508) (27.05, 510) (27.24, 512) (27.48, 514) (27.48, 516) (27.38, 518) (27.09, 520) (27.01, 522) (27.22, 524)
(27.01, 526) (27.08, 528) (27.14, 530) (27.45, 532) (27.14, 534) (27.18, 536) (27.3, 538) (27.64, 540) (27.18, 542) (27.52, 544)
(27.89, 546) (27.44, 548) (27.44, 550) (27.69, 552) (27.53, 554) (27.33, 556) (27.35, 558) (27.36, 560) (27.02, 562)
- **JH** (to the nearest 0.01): 5.25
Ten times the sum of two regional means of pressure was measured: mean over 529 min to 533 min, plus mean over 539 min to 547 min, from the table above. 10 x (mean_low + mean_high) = 549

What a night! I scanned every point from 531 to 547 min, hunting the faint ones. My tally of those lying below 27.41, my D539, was 4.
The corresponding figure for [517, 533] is 7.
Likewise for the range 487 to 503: 1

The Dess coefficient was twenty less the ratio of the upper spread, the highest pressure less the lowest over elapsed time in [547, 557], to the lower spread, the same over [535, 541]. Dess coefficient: 19.22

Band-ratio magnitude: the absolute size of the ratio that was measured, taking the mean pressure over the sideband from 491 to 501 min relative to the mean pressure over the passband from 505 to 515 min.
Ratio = 1.01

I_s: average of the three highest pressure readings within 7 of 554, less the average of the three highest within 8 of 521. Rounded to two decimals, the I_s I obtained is 0.11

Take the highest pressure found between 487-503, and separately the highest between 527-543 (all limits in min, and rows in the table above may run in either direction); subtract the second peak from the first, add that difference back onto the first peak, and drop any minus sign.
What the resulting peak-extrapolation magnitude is 28.0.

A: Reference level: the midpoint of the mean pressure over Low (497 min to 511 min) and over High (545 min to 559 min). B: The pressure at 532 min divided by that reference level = 1.00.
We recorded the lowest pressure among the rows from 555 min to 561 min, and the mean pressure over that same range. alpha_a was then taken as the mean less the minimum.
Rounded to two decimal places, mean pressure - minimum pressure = 0.02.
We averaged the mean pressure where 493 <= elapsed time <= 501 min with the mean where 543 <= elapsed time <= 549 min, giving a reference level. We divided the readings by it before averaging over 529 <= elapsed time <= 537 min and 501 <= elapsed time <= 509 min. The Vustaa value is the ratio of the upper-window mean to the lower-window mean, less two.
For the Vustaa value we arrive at -1.02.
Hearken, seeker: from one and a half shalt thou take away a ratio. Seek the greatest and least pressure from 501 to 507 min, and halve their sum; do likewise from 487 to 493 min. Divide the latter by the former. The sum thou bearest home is 0.500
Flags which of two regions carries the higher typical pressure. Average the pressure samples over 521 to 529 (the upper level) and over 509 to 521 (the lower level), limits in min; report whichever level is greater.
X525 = 27.3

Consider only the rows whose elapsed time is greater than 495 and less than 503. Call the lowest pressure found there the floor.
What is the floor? 27.71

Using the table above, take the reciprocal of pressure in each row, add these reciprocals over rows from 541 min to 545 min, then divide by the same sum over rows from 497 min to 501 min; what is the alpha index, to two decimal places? 1.02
